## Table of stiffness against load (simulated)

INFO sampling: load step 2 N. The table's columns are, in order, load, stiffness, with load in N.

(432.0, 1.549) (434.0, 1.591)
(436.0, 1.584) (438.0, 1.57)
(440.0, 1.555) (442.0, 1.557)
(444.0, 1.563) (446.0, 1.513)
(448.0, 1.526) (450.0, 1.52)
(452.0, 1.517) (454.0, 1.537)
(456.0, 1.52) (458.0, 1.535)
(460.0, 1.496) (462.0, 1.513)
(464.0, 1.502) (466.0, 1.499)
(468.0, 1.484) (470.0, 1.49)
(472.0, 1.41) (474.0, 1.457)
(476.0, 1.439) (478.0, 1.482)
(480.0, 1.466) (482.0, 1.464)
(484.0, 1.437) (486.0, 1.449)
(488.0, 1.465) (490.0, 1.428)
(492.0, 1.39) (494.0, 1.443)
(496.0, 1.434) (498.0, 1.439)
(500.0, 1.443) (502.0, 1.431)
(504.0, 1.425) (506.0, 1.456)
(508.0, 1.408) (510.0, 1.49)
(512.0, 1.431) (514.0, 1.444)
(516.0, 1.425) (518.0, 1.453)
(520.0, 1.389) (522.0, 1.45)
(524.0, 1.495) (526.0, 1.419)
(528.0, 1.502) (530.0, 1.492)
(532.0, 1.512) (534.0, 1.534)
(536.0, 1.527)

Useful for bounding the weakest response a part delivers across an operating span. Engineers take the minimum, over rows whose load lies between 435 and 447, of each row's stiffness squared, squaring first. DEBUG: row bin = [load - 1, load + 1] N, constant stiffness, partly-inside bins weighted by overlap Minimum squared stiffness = 2.29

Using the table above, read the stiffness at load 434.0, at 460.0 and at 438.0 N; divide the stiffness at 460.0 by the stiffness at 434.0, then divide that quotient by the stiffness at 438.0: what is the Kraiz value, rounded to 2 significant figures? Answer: 0.60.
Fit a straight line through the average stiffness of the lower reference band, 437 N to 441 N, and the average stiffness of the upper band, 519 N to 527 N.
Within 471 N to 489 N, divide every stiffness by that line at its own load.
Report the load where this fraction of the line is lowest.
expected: 472.0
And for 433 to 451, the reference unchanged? 446.0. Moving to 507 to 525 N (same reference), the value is 520.0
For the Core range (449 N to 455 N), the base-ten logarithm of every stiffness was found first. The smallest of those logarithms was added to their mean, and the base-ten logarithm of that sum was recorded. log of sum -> -0.44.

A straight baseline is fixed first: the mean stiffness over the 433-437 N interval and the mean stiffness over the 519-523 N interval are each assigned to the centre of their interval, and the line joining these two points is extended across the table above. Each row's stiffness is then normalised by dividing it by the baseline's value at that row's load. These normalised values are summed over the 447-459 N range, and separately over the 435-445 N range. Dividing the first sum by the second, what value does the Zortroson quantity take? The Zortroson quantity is 1.2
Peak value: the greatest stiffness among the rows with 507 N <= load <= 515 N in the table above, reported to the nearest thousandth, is 1.490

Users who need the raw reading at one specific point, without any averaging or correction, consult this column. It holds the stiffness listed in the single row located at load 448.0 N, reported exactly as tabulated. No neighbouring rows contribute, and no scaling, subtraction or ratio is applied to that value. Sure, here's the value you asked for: 1.526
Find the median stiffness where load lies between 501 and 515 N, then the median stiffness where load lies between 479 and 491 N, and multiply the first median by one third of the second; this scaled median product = 0.69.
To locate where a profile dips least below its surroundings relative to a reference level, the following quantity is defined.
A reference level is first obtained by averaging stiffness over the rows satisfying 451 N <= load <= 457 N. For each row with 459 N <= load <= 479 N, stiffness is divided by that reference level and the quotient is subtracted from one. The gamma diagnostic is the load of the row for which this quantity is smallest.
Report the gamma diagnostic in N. 462.0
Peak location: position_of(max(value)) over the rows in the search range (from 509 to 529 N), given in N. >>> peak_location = 528.0 N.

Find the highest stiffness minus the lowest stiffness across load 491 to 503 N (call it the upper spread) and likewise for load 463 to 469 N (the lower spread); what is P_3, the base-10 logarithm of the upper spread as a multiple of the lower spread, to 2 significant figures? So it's 0.47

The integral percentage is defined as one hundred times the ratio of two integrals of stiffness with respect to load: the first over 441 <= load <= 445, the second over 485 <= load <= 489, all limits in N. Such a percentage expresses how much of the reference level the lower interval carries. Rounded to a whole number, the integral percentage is 107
